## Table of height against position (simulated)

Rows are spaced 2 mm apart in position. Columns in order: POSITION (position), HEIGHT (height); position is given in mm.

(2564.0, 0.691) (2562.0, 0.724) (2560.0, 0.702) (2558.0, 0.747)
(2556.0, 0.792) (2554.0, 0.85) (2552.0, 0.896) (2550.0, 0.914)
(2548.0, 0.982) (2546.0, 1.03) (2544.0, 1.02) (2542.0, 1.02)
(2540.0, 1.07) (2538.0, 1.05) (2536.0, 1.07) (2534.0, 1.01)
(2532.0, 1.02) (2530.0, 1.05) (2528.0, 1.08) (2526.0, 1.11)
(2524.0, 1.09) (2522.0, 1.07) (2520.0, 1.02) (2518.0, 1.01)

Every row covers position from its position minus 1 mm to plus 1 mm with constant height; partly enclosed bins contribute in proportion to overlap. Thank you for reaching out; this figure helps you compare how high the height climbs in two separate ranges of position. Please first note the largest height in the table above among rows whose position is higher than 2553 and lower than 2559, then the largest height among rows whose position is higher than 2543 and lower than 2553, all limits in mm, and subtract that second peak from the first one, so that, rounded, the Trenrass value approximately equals -0.18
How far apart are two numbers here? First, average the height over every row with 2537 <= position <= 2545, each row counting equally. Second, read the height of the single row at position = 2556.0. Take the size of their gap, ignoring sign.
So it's 0.25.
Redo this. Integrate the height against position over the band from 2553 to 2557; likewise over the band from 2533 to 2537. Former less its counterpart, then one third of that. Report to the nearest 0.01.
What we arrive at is -0.29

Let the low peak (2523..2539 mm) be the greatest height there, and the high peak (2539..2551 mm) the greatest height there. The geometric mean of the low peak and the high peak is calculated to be 1.09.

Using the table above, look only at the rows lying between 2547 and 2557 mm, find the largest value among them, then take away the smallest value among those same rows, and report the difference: 0.190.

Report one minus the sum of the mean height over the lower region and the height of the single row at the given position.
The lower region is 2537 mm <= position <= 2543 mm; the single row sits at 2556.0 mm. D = -0.84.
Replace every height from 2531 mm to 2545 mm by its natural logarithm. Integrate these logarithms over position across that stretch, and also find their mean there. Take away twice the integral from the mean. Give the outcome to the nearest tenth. -1.0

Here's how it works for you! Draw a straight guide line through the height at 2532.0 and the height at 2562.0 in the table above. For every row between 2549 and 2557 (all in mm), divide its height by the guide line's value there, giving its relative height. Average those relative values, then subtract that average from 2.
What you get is 0.939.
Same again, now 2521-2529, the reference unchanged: 1.001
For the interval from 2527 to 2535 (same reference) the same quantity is 0.990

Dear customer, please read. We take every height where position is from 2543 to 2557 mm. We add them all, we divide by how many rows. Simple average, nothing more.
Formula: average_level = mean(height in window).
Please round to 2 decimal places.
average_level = 0.93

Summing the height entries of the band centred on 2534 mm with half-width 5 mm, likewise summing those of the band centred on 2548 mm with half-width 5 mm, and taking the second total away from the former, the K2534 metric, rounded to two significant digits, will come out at 0.36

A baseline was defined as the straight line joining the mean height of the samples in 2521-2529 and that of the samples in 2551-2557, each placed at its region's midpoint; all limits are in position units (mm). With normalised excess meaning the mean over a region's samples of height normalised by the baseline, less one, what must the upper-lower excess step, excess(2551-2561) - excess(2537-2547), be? -0.14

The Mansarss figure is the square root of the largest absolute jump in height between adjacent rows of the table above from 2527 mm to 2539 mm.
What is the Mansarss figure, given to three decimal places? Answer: 0.245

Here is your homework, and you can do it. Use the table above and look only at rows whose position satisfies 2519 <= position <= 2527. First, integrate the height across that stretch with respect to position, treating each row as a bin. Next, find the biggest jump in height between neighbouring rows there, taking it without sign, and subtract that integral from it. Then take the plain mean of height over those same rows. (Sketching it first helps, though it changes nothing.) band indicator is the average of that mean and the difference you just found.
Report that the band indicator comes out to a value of -3.73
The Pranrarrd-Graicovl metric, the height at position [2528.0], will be 1.08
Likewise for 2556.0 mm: 0.792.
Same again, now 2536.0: 1.07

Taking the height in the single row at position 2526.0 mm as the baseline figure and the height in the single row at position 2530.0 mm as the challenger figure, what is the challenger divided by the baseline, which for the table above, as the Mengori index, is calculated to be 0.95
